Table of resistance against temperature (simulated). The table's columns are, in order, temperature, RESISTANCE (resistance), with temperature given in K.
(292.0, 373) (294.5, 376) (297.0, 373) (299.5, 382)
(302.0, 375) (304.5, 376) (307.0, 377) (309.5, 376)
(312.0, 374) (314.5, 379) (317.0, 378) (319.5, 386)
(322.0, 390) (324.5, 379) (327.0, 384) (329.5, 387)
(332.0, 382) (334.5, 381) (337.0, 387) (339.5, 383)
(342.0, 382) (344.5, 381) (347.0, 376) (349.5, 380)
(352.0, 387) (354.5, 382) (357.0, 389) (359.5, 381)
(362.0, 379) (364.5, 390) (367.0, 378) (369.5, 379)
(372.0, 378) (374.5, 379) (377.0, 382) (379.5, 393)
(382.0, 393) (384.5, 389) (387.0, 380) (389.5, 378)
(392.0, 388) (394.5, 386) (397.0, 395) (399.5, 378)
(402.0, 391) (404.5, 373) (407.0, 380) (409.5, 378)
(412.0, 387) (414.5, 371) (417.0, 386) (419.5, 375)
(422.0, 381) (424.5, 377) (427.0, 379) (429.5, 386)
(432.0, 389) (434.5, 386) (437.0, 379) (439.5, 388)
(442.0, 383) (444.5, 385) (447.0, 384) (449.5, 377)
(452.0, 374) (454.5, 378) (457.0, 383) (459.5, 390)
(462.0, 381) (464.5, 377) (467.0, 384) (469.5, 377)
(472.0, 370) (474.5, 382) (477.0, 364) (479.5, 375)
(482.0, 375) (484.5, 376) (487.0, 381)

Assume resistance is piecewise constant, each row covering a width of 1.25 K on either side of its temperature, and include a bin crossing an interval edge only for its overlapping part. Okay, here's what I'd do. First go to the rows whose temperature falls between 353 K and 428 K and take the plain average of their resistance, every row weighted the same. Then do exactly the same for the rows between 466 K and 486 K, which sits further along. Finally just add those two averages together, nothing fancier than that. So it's 758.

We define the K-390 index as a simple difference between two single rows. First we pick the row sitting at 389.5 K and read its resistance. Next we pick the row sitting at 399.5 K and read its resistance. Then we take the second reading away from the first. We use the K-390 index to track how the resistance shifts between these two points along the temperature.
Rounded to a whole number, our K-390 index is 0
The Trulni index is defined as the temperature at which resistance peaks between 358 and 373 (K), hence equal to 364.5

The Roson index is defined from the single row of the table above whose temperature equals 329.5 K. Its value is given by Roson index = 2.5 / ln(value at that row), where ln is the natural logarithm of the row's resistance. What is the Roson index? 0.420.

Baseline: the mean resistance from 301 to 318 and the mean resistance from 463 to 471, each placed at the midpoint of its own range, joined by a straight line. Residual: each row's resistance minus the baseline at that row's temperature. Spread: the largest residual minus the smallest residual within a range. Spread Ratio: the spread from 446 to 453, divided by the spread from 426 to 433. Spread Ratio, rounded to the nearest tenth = 1.0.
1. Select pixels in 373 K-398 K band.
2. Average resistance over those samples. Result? 386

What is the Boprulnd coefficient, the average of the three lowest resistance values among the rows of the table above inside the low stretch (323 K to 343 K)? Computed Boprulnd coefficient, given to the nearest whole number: 381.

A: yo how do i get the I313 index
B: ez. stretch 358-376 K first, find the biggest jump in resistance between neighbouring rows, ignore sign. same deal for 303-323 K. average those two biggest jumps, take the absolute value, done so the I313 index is 10.0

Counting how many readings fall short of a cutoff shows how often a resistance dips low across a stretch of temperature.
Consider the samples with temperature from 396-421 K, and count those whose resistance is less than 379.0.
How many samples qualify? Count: 5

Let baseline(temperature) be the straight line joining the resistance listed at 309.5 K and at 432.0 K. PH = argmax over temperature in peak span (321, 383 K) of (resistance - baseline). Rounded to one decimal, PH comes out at 322.0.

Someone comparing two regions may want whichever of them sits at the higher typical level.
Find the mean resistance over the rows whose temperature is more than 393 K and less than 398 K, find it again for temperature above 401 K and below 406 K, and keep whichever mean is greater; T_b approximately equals 390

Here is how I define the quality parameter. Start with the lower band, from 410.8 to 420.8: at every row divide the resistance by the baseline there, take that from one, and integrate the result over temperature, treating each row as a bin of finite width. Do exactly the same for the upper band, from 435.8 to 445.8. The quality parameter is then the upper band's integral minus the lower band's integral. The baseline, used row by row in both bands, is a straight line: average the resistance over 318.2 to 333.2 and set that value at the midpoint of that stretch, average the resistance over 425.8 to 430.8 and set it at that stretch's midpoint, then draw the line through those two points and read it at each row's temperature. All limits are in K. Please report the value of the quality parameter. -0.12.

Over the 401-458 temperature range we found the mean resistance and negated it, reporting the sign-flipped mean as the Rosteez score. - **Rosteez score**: -381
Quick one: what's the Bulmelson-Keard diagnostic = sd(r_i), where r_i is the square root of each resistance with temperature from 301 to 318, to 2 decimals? 0.04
